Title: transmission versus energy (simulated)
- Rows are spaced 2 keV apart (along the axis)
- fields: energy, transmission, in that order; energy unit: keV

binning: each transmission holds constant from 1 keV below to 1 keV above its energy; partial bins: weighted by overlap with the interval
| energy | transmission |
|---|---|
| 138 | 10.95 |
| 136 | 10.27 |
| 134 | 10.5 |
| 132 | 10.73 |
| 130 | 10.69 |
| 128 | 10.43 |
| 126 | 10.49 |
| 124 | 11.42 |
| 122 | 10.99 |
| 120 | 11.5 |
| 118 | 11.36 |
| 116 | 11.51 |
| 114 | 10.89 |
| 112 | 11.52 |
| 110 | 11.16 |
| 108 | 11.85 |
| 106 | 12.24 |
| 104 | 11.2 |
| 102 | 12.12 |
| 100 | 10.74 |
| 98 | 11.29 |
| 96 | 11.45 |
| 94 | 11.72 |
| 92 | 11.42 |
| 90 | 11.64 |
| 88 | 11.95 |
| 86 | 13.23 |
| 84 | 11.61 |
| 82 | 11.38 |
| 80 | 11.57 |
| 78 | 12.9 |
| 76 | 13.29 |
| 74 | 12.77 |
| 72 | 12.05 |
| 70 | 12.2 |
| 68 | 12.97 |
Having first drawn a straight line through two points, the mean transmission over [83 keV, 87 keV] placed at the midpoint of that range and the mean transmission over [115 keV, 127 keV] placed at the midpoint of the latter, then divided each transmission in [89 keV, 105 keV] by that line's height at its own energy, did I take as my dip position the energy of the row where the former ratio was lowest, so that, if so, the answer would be 100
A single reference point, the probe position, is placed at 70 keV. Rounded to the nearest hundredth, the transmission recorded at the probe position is 12.20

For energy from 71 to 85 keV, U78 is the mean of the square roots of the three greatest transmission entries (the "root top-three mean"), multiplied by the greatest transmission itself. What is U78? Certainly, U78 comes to 48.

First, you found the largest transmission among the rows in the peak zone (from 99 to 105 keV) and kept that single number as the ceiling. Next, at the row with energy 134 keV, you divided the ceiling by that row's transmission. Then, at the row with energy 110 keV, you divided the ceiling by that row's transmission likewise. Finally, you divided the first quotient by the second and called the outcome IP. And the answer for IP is 1.06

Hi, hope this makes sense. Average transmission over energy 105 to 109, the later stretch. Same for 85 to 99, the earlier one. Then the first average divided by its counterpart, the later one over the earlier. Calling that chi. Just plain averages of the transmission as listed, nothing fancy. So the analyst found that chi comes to 1.02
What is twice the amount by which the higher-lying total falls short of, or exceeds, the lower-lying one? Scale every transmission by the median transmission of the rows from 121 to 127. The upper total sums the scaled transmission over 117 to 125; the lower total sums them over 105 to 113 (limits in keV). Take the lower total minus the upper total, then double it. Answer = 0.27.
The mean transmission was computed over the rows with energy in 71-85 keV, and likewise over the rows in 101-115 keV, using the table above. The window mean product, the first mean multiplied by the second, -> 141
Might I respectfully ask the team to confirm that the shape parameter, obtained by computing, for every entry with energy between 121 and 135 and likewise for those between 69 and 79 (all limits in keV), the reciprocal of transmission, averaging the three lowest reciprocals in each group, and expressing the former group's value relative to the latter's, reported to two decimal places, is 1.18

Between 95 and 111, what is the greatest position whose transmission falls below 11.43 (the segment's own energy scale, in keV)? 110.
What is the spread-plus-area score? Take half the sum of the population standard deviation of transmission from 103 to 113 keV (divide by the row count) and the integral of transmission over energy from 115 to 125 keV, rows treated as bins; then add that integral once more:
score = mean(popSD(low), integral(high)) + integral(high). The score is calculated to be 171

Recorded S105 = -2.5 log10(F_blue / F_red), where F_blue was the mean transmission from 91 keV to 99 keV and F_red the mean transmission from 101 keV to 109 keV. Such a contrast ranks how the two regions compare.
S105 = 0.036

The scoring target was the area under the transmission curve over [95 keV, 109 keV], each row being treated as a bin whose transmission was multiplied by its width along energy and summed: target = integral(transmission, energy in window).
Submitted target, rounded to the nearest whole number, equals 162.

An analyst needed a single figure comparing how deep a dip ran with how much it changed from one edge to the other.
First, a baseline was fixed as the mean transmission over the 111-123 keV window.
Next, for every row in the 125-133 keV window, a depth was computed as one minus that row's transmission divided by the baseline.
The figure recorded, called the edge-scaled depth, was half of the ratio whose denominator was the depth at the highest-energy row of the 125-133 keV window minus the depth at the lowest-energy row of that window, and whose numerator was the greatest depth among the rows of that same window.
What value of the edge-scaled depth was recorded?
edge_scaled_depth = -1.8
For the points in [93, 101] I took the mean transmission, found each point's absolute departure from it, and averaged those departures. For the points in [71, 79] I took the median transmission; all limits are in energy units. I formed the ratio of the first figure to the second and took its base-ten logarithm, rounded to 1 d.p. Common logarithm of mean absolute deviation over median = -1.7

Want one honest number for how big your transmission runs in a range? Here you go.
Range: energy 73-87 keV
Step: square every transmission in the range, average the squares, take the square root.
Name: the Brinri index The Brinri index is 12.4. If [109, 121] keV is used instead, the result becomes 11.3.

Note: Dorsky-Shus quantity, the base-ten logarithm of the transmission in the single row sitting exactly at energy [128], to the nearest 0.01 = 1.02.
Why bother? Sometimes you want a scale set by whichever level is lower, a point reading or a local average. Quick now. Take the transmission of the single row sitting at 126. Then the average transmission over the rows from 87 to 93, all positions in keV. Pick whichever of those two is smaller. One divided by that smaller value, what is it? 0.095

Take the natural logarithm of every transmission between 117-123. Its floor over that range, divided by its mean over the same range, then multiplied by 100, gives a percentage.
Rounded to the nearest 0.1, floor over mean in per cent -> 98.9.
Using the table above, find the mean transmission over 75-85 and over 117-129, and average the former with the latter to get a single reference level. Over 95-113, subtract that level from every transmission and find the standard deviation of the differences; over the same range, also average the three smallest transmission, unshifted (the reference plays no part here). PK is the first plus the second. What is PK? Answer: 11.5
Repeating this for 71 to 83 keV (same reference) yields 12.4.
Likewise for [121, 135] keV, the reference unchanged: 10.8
